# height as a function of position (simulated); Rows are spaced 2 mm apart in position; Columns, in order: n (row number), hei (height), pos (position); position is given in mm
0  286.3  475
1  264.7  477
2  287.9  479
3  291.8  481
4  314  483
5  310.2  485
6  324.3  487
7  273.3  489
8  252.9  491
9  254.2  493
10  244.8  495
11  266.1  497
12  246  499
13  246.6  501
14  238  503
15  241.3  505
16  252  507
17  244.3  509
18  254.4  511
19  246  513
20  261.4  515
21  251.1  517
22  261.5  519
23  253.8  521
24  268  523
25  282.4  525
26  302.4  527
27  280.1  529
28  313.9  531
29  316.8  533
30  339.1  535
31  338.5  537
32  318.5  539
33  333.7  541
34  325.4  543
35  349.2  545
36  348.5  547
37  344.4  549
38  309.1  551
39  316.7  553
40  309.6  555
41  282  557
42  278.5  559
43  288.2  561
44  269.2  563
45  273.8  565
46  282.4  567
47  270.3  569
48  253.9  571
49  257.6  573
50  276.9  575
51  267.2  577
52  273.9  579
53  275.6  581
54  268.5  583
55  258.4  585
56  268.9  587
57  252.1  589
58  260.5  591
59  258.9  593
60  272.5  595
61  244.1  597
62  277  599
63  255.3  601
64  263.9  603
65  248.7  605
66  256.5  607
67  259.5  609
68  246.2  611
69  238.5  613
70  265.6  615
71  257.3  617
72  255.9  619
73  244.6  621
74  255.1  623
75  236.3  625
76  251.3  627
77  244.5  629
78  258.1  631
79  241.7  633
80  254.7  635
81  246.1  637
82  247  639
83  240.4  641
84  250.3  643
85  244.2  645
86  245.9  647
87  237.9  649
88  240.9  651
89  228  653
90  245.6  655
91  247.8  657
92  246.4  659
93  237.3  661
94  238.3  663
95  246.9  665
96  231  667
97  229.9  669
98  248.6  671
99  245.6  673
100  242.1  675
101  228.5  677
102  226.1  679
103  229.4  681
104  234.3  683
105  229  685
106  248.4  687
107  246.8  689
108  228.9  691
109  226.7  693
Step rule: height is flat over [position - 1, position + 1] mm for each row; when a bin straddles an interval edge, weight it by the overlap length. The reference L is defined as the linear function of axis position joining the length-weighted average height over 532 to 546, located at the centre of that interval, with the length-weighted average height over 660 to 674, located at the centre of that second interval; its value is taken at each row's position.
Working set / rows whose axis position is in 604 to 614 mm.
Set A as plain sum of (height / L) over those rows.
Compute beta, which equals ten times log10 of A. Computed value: 6.47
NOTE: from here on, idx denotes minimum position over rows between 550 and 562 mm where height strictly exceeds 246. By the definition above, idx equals 551 mm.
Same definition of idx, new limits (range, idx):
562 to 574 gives 563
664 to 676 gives 665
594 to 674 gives 595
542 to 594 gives 543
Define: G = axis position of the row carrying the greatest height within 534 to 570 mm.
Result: 545 mm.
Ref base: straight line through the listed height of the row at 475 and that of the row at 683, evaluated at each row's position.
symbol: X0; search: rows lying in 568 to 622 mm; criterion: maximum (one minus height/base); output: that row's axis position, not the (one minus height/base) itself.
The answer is 613 mm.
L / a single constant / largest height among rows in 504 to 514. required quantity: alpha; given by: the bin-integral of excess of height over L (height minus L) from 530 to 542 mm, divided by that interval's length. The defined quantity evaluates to 72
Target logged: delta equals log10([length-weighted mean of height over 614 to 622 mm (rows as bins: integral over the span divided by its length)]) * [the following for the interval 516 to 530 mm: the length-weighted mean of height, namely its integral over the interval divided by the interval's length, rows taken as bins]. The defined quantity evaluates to 653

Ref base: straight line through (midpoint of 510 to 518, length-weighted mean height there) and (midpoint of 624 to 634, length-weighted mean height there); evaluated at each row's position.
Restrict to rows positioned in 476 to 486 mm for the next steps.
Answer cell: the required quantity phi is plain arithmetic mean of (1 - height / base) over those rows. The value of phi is -0.15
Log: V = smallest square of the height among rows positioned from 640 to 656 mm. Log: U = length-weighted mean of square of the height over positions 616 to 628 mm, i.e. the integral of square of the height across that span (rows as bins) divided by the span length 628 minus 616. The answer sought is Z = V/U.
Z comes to 0.83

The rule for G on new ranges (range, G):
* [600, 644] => 615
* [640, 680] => 643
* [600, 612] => 603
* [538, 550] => 545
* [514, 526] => 525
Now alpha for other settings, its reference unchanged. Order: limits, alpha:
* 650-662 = -13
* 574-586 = 16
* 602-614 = -2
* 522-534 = 40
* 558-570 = 23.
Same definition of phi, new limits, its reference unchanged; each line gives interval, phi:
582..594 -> -0.05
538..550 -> -0.34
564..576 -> -0.08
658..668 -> 0.02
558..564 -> -0.11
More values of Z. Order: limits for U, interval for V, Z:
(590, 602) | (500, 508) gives 0.83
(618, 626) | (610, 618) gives 0.92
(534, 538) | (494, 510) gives 0.49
